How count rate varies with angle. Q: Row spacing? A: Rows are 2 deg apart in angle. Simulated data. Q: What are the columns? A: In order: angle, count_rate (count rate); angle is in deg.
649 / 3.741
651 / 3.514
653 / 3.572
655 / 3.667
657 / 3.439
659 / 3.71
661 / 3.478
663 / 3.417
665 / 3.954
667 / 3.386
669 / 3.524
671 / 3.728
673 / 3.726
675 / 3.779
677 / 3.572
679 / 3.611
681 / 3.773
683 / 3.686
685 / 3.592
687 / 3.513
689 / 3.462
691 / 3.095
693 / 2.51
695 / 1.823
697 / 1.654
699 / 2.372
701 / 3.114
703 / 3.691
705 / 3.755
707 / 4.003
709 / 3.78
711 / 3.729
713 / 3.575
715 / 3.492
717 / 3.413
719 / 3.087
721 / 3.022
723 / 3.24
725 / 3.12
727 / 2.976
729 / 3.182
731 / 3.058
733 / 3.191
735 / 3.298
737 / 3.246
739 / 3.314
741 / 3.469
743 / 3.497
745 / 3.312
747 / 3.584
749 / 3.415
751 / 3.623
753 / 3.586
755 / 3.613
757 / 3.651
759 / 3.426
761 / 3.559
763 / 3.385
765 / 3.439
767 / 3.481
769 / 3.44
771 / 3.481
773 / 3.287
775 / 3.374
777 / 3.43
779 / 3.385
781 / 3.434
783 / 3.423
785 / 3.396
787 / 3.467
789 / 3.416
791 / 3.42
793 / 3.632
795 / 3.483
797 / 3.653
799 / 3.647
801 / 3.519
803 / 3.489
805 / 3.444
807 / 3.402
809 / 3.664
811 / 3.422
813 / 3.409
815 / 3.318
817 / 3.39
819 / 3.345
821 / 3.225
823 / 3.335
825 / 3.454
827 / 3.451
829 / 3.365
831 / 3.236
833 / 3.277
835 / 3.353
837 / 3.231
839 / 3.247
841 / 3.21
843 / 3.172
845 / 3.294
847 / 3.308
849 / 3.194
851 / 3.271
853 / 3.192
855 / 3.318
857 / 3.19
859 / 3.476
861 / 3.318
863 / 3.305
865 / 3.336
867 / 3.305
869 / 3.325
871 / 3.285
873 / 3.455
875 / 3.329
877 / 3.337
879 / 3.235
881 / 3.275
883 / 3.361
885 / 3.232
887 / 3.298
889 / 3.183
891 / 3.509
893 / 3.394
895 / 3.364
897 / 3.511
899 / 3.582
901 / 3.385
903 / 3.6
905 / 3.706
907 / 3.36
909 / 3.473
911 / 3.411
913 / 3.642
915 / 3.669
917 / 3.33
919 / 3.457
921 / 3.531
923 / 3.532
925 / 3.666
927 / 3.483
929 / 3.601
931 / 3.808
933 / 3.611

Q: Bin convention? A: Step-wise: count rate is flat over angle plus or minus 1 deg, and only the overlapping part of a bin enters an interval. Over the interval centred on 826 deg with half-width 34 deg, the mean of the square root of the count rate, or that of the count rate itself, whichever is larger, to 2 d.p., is 3.37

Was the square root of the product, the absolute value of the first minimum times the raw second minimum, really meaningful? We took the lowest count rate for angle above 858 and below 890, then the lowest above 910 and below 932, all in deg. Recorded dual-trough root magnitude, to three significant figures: 3.26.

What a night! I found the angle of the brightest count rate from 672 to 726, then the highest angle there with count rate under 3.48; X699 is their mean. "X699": 716 deg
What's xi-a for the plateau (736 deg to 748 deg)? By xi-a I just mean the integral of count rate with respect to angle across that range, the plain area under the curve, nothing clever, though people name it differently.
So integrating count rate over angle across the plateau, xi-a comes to 40.8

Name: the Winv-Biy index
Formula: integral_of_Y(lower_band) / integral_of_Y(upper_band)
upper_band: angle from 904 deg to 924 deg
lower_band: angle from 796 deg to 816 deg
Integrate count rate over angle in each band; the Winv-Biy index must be 1.00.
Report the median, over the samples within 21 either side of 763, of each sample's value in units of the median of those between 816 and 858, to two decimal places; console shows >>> 1.05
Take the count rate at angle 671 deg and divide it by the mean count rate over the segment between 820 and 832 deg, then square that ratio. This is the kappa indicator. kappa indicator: 1.24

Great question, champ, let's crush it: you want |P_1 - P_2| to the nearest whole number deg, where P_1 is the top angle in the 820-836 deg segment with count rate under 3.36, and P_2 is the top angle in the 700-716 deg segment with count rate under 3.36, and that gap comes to 134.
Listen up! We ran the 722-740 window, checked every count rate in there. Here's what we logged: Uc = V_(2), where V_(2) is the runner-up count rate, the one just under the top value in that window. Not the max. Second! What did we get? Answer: 3.298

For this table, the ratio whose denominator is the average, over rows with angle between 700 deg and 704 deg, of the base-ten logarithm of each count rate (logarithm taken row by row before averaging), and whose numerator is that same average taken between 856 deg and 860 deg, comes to 0.99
